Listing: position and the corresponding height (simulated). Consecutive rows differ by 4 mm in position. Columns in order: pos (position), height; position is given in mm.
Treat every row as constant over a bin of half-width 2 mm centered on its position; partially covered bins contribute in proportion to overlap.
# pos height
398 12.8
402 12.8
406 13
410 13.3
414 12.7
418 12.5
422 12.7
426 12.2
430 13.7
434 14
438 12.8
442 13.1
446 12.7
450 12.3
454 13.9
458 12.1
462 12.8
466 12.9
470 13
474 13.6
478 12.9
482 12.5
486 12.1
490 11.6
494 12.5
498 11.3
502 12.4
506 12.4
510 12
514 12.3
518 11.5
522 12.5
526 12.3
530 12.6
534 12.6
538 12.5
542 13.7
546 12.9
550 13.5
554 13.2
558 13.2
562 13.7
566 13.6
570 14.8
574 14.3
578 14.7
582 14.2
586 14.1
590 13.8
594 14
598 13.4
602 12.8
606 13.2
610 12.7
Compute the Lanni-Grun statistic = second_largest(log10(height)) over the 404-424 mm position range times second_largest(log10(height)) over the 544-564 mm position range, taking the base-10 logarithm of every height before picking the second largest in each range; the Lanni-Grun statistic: 1.26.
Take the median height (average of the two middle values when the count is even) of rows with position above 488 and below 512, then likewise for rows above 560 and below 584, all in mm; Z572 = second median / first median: 1.17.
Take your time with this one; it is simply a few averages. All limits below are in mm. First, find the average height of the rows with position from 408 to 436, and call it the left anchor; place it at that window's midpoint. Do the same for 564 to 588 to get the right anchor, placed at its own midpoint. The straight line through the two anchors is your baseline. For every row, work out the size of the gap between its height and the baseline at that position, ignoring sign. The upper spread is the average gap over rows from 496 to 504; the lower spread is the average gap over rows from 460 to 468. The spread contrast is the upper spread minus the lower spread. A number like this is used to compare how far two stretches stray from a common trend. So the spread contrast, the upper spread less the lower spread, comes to 1.3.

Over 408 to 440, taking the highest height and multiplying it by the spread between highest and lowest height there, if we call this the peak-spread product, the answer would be 25.2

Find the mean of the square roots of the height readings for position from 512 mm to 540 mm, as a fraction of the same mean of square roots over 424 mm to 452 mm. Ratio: 0.98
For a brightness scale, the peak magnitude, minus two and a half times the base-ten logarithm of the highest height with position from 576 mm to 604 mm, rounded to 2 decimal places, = -2.92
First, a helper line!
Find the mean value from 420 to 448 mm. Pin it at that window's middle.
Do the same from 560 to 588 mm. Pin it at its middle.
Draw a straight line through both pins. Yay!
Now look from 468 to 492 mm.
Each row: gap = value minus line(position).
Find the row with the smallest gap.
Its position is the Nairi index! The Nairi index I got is 490 mm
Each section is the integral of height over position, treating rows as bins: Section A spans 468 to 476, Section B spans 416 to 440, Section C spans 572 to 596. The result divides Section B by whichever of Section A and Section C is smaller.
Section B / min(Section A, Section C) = 2.9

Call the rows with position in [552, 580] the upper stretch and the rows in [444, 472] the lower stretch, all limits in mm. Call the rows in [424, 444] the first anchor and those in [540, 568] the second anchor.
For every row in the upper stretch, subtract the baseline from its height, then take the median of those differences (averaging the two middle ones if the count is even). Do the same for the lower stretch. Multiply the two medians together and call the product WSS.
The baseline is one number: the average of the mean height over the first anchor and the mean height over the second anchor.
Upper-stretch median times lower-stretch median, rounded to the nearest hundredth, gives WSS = -0.20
